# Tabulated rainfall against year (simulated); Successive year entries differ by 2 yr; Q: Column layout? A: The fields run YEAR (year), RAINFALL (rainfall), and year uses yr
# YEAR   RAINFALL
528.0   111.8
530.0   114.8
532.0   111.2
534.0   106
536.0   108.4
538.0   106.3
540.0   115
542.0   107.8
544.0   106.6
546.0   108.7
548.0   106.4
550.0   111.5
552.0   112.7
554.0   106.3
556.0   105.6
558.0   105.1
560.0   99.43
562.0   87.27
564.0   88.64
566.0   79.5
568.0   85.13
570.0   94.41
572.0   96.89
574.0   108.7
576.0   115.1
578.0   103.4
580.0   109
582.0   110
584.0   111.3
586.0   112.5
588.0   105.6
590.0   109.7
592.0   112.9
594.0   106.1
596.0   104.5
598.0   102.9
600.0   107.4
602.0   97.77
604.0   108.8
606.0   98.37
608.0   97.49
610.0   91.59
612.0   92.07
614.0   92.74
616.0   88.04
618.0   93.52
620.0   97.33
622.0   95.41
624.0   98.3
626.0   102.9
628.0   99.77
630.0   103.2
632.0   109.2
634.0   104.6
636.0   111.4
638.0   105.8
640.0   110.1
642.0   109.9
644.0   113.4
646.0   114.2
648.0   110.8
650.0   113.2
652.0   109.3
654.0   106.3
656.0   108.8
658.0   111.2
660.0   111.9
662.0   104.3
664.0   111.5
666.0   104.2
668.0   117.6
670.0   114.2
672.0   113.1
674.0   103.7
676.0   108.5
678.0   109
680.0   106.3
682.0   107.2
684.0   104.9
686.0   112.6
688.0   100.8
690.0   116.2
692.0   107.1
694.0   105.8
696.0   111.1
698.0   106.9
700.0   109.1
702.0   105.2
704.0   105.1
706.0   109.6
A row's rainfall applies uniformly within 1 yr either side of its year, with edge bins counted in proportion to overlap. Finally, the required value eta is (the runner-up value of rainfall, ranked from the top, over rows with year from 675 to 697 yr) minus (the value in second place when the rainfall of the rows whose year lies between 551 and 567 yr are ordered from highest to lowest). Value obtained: 6.3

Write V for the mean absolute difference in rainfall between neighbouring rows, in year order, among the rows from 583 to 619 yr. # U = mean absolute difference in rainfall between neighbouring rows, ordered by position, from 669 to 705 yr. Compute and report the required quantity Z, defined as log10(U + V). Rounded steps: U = 4.9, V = 4.65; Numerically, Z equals 0.98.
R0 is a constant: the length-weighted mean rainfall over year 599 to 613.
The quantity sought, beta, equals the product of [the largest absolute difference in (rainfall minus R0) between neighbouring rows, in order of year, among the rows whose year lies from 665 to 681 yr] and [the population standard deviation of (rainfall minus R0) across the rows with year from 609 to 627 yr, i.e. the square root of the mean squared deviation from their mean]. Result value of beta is 55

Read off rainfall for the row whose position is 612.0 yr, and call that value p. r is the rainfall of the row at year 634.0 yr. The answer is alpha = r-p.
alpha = 13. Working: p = 92.07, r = 104.6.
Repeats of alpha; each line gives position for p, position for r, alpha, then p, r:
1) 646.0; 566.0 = -35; 114.2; 79.5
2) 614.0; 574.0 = 16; 92.74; 108.7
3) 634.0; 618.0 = -11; 104.6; 93.52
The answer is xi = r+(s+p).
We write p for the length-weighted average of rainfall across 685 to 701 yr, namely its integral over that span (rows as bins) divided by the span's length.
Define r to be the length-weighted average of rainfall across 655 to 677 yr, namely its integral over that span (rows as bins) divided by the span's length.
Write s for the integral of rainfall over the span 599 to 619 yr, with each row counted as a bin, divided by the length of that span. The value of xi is 315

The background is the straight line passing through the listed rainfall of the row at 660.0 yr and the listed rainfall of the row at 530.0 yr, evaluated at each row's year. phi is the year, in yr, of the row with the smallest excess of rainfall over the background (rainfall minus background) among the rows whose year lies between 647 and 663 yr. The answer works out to 662.0 yr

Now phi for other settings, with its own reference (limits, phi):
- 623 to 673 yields 624.0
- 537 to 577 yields 566.0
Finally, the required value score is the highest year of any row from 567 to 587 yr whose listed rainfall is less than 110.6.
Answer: 582.0 yr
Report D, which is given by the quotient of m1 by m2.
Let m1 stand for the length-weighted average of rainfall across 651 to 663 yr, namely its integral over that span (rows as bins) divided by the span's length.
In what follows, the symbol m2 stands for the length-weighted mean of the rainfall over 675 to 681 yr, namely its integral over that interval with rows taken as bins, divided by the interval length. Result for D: 1.01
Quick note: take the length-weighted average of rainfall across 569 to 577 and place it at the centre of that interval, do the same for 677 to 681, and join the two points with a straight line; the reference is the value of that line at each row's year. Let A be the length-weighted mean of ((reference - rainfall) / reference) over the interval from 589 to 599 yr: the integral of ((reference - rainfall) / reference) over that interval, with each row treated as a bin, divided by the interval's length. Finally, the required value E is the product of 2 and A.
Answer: -0.05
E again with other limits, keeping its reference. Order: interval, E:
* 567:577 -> 0.07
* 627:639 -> 0.01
